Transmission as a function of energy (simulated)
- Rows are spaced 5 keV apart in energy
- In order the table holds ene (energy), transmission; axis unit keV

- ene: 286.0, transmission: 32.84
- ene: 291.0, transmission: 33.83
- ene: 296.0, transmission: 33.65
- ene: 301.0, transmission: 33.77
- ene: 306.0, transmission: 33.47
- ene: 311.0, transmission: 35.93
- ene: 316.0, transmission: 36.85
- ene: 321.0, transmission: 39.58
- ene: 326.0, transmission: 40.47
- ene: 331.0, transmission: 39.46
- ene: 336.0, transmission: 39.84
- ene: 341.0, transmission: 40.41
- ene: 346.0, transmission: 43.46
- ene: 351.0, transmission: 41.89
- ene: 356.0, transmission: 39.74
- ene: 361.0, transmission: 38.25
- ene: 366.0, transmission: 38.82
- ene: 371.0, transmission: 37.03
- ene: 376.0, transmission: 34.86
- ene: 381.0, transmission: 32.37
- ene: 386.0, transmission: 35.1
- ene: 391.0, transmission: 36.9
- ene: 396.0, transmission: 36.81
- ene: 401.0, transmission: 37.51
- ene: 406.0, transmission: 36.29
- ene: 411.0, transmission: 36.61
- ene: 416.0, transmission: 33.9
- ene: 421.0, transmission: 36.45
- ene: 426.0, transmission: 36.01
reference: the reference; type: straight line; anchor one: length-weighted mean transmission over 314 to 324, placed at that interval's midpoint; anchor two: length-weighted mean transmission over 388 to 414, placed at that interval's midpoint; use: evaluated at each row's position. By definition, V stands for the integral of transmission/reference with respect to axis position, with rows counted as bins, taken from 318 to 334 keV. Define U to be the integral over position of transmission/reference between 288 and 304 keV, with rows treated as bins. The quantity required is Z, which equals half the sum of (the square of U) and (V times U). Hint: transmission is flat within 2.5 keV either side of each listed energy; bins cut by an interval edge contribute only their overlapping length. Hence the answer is 212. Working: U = 13.9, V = 16.6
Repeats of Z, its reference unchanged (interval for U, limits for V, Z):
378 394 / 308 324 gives 231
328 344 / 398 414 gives 277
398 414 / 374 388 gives 231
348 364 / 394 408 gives 264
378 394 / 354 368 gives 223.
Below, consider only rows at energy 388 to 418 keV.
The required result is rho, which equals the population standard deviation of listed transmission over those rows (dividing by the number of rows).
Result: 1.15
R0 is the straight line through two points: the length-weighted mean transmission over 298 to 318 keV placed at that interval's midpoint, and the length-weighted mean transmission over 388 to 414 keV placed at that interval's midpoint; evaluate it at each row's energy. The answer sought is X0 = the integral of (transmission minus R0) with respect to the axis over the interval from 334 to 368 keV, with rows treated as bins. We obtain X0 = 157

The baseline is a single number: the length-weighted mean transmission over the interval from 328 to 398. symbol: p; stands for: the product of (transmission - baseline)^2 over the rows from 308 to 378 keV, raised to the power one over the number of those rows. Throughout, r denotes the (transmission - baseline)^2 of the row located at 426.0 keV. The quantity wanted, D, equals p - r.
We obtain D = -3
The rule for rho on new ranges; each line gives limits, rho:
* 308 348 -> 2.16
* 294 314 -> 1.00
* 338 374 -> 2.04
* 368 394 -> 1.69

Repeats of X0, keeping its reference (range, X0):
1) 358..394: 0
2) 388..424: -18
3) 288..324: 16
